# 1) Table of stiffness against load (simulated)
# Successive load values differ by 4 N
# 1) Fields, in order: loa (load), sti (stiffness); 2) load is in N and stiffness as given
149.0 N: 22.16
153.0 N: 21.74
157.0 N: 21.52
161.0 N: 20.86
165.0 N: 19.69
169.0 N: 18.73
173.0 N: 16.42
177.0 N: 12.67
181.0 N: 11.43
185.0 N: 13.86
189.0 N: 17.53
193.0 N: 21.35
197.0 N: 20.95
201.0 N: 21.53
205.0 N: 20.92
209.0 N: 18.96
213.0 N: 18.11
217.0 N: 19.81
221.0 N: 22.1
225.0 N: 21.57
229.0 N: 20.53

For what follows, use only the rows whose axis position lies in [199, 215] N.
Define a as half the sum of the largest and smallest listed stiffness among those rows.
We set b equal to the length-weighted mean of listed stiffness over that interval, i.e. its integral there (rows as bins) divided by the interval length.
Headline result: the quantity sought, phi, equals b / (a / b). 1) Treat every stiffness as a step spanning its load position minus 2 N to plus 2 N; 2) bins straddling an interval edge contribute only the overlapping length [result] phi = 19.9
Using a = 20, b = 19.9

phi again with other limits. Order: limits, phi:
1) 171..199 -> 16.2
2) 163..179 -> 17.6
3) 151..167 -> 21.2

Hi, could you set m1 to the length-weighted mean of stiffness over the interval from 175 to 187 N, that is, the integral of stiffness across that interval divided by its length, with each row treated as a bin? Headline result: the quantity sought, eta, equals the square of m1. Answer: 160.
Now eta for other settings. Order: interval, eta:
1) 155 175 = 378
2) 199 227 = 417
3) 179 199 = 290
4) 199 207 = 451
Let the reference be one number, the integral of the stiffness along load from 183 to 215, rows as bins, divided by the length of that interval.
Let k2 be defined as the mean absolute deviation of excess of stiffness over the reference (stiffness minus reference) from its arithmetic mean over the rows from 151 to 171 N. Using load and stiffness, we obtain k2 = 1.04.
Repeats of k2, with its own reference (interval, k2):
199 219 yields 1.09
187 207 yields 1.17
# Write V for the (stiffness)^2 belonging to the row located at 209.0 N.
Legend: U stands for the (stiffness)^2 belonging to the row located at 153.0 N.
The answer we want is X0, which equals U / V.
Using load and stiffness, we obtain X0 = 1.3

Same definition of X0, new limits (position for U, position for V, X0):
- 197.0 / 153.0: 0.9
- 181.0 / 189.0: 0.4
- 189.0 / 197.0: 0.7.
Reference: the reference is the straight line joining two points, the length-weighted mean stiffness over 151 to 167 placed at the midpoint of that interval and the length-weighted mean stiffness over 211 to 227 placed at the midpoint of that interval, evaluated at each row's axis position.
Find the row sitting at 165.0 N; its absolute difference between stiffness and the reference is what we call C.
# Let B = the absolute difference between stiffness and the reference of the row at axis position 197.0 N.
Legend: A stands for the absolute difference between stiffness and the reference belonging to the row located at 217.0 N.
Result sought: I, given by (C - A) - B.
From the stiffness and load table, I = 0.3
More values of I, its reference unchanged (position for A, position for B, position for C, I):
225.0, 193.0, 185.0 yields 4.9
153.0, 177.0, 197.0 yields -8.5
